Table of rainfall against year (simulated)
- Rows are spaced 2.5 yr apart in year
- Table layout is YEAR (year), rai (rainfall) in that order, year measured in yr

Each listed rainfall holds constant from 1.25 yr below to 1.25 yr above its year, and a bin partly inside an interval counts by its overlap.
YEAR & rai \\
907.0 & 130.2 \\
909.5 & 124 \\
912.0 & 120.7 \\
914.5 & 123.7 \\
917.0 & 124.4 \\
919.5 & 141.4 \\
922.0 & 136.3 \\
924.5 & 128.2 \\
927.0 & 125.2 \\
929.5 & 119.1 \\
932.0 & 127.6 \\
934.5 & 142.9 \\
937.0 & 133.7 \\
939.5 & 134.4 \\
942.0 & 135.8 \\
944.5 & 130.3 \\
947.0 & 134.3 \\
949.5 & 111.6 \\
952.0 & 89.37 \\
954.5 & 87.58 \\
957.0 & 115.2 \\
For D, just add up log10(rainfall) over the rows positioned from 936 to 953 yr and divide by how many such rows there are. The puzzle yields 2.09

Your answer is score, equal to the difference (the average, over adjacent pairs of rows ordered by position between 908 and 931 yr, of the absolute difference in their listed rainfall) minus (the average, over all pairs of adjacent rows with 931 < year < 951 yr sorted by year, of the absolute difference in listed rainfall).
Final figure -2.6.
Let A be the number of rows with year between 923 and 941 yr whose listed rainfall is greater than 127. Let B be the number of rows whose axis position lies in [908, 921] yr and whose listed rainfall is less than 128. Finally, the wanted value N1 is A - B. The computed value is 1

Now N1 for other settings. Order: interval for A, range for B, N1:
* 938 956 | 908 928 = -1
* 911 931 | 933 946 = 3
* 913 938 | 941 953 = 4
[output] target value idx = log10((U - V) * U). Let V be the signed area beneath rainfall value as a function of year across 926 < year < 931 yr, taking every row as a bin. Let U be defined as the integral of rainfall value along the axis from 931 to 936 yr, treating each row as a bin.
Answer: 4.7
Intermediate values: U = 678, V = 611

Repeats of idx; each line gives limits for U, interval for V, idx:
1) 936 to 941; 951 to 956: 5.2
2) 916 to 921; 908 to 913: 4.6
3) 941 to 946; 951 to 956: 5.2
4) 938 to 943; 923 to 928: 4.4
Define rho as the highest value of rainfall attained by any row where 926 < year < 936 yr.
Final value 142.9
